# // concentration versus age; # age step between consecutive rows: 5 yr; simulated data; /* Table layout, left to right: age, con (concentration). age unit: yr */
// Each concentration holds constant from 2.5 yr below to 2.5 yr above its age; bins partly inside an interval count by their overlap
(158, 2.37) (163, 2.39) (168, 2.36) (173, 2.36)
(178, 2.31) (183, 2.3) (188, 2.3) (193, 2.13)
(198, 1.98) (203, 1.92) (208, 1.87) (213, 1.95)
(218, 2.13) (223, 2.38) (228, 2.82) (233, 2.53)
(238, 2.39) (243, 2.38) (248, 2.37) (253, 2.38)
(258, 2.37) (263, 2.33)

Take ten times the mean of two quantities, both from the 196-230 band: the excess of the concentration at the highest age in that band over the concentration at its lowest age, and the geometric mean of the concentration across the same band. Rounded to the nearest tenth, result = 14.8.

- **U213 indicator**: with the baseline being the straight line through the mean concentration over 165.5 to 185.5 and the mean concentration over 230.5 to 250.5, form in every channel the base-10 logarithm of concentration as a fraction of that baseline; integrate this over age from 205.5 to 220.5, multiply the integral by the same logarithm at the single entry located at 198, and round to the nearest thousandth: 0.092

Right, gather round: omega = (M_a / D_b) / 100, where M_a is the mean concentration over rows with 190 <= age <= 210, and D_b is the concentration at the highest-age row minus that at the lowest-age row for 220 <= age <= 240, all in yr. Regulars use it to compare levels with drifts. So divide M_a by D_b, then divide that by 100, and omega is 2.0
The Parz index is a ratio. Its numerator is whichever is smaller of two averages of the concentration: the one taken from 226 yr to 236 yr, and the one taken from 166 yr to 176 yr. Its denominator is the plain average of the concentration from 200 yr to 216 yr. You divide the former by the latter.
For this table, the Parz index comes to 1.23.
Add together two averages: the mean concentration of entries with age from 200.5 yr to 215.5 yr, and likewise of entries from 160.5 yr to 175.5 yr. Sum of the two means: 4.28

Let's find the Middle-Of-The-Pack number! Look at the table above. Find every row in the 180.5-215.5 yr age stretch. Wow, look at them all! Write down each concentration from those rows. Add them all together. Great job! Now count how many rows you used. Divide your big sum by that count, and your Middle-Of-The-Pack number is 2.06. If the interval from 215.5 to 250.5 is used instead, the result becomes 2.43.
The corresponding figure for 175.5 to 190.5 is 2.30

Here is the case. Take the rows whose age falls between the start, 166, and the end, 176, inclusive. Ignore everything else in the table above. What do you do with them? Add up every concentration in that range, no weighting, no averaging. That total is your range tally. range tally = 4.7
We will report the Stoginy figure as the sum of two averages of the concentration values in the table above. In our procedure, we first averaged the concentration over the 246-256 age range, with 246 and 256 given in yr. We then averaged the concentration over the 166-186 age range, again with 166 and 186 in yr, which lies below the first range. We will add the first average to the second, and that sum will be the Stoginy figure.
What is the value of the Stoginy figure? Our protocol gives 4.71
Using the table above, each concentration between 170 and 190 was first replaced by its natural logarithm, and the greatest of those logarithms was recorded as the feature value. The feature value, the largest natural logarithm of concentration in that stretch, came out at 0.86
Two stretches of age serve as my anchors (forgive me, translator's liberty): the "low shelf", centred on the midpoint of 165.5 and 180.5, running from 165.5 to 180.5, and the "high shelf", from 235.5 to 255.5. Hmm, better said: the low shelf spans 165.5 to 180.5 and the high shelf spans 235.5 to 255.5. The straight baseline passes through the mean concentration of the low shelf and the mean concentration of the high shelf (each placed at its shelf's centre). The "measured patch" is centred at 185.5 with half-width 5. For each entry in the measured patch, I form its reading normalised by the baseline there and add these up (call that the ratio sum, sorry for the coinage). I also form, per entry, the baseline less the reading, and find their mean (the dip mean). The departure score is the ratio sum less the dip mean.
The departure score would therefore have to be 1.9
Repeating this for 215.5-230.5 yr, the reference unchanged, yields 3.2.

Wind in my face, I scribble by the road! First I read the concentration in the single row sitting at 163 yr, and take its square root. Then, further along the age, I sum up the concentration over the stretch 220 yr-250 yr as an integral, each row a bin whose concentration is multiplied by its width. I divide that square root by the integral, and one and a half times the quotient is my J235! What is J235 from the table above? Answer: 0.0312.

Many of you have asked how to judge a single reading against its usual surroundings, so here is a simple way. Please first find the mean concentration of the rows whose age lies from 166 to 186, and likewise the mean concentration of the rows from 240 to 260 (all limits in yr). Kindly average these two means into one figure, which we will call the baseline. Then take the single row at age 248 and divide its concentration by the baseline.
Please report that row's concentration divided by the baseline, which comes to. 1.01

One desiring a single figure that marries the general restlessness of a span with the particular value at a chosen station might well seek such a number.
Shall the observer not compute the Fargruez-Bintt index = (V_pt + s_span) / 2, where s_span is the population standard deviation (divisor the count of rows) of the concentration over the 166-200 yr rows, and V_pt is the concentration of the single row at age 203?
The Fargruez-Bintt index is 1.03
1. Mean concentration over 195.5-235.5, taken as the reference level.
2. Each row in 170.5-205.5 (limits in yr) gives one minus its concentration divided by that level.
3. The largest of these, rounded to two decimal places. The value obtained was 0.13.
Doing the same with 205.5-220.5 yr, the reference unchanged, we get 0.15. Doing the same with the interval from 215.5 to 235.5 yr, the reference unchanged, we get 0.03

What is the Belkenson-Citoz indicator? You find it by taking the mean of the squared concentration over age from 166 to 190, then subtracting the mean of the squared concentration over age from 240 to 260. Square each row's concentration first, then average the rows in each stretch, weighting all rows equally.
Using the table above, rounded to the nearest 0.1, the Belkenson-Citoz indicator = -0.2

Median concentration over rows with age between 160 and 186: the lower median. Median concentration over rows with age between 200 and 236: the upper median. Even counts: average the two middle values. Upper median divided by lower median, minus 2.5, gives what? -1.60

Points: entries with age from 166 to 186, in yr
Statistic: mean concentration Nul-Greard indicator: 2.33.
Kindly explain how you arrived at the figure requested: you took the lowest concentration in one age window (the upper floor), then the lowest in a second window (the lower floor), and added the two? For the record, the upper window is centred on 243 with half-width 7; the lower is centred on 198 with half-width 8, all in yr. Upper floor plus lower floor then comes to 4.29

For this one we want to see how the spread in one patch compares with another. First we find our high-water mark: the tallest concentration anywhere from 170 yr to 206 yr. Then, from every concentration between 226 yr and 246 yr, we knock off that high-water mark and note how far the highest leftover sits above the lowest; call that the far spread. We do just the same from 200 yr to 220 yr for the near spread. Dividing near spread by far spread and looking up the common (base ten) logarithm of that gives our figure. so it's -0.23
